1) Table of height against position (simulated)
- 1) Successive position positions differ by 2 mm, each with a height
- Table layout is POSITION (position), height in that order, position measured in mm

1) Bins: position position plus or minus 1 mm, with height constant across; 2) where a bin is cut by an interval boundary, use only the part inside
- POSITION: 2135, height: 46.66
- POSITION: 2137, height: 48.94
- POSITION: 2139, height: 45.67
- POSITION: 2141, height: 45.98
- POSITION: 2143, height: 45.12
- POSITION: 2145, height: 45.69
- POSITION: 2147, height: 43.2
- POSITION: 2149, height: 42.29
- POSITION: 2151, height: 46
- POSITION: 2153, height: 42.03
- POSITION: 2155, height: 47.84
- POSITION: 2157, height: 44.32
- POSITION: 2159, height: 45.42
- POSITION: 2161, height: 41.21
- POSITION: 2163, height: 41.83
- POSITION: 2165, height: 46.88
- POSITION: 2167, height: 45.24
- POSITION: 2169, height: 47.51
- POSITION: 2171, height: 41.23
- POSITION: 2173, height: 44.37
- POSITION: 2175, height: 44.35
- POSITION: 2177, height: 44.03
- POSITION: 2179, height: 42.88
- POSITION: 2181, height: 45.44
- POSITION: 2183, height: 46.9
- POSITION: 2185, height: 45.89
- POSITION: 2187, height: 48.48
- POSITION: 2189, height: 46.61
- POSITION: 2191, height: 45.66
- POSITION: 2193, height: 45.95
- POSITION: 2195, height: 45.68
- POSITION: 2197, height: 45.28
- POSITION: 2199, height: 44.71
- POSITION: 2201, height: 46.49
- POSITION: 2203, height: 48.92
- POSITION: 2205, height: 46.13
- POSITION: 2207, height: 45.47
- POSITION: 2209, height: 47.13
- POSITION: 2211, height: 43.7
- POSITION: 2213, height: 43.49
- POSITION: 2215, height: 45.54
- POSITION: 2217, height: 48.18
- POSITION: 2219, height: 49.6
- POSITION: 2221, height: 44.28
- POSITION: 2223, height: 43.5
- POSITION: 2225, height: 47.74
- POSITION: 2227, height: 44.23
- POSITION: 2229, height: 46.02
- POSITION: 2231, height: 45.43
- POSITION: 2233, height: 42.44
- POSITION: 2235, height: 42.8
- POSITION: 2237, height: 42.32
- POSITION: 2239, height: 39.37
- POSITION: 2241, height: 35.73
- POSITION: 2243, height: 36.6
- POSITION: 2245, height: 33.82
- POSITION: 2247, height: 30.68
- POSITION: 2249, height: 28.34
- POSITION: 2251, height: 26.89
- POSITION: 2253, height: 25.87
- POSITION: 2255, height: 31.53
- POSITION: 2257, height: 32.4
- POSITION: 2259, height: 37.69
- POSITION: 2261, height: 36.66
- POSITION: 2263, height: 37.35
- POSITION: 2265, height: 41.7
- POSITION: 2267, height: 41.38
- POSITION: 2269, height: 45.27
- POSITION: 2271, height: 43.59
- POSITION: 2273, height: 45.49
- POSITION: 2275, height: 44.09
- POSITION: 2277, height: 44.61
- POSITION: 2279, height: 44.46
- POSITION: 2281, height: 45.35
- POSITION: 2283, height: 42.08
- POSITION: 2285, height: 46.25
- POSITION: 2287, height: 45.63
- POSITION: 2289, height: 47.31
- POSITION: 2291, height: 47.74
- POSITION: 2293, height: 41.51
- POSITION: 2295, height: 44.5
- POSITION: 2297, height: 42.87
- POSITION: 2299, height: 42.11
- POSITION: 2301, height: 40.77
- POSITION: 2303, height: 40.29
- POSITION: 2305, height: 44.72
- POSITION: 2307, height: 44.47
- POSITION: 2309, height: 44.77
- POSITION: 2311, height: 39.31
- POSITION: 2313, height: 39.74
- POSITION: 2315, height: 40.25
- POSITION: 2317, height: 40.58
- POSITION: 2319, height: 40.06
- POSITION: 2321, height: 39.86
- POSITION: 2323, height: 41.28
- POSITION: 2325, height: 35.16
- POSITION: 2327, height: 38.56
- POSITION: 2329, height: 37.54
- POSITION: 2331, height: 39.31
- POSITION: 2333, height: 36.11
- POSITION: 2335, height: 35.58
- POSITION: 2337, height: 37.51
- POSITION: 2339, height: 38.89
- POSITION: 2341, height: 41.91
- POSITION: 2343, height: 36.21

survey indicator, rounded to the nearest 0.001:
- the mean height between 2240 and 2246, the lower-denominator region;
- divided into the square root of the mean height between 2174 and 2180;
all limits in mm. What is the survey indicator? 0.187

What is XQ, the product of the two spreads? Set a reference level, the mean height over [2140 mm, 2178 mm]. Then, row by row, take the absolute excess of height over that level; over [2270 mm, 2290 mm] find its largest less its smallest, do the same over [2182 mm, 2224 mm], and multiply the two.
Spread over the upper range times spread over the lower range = 14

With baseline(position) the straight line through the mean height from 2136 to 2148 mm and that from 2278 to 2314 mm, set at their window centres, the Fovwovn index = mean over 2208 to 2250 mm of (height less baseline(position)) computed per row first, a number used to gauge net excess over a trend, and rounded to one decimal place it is -2.6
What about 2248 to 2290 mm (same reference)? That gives -4.2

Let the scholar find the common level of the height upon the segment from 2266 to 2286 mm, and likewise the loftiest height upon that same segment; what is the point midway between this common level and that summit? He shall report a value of 45.3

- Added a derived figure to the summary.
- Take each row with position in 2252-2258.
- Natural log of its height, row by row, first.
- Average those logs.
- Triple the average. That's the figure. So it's 10.2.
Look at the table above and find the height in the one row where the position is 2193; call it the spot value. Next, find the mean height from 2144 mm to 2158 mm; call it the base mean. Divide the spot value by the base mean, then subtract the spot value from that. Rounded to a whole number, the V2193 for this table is -45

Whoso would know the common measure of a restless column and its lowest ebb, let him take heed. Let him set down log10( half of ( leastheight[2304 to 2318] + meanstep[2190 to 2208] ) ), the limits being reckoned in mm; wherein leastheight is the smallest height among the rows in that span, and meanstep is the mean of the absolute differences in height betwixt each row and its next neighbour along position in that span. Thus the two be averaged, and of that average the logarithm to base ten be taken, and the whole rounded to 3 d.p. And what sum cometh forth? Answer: 1.306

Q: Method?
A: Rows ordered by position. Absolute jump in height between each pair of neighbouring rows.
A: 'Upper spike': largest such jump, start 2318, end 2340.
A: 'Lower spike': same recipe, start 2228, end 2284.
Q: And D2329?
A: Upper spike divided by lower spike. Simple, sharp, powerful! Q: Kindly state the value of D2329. 1.08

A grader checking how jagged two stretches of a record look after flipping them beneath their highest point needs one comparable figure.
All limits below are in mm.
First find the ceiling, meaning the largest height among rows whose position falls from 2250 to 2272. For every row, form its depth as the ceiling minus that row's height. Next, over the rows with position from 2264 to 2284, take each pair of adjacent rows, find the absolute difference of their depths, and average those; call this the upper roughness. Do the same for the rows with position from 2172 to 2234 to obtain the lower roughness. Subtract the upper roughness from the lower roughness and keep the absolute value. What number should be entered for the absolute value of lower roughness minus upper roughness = 0.17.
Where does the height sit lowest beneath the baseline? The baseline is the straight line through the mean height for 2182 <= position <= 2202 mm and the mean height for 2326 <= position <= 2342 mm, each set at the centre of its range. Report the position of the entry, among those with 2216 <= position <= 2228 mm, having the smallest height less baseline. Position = 2223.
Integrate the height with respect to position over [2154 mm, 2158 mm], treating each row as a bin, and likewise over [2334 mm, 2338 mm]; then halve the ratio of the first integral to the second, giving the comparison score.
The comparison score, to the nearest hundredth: 0.63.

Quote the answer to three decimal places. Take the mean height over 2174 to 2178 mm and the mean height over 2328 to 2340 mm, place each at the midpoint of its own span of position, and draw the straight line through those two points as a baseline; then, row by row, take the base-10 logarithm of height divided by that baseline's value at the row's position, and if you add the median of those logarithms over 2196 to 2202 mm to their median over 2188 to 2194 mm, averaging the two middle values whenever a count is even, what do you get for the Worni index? 0.044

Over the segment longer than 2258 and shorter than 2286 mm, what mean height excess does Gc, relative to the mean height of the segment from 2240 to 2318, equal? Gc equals 2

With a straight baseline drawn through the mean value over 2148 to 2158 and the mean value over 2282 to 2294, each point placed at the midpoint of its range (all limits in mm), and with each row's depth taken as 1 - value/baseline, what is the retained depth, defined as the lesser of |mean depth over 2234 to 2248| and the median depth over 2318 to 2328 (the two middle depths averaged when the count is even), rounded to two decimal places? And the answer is 0.12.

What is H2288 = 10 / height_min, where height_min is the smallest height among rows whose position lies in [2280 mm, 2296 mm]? 0.241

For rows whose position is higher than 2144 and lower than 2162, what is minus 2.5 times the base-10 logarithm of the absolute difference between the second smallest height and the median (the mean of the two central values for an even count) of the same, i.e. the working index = -0.90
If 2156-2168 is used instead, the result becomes -1.17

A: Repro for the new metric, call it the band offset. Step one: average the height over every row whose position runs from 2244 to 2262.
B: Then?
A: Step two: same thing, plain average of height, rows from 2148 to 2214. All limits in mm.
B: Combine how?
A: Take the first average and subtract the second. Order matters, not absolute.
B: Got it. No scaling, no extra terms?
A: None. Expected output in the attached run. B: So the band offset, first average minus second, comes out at -14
